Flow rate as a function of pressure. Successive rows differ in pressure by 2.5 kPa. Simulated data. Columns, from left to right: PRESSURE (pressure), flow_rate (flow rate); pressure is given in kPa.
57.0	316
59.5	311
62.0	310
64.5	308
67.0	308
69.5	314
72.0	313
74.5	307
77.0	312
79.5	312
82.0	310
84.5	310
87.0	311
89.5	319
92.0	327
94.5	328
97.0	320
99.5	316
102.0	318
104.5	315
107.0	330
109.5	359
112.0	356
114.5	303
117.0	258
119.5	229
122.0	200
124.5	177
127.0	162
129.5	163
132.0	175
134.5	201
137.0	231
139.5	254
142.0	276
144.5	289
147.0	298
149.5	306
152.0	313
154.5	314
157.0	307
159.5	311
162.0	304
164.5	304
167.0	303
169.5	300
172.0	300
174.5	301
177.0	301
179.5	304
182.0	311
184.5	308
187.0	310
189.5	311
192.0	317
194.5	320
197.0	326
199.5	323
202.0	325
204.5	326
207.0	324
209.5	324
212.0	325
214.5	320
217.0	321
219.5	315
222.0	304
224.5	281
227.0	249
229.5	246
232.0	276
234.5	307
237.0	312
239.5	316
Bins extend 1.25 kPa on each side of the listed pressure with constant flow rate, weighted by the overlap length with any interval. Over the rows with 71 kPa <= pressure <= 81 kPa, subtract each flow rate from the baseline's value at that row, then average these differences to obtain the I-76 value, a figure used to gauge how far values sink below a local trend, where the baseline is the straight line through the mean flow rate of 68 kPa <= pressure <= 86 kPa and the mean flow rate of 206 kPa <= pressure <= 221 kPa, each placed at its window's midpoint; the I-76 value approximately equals 0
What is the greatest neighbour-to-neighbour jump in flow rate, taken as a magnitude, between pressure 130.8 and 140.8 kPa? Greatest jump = 30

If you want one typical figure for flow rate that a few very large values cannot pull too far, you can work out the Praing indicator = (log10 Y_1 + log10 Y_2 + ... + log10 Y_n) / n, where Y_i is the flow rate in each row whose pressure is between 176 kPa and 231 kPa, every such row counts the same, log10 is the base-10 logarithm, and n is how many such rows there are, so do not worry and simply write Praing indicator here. 2.49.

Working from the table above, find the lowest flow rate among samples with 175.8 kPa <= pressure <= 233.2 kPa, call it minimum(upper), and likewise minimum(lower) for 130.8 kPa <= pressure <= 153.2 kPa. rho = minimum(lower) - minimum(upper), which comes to -71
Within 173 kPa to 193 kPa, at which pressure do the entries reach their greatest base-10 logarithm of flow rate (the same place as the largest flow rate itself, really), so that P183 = 192.0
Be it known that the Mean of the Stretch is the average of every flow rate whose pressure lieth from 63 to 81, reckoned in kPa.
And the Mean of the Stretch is 311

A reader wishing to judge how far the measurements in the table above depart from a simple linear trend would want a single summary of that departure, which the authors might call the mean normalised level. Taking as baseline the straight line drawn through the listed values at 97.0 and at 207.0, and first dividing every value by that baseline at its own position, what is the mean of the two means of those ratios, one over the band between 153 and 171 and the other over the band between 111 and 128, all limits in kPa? 0.85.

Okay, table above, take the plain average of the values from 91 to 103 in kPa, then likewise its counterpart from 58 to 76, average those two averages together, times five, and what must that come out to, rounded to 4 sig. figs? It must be 1580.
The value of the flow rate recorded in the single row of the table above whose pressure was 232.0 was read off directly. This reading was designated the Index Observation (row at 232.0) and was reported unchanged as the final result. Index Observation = 276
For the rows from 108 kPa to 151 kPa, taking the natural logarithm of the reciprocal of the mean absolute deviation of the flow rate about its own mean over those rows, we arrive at -4.0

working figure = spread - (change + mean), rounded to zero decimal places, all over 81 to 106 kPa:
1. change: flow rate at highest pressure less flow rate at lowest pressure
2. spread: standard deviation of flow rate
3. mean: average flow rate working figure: -316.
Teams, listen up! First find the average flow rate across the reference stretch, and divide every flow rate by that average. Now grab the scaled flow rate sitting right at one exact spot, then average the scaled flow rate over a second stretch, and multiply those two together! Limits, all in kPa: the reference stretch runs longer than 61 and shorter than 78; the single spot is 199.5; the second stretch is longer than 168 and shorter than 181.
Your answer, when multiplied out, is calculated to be 1.01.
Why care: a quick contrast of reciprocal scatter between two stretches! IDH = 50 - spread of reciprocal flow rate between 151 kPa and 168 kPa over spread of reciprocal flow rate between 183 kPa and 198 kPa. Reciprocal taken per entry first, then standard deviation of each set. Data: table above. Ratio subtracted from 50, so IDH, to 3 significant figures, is 49.3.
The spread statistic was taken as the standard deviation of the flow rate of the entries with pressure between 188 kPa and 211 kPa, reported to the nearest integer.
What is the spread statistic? 5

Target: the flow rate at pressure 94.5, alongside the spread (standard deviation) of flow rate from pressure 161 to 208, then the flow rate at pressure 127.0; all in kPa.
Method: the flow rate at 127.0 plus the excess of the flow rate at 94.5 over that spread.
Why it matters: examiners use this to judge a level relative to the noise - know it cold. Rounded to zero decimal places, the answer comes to 480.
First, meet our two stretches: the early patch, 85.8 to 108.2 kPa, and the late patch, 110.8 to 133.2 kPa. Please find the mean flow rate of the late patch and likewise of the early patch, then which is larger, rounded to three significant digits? 320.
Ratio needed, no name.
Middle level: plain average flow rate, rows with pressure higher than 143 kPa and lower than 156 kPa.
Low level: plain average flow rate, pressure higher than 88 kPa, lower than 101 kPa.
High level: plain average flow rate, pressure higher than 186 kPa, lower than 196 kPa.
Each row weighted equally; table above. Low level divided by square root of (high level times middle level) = 1.04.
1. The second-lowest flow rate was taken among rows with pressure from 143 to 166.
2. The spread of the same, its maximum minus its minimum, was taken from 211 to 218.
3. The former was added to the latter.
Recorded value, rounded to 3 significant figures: 303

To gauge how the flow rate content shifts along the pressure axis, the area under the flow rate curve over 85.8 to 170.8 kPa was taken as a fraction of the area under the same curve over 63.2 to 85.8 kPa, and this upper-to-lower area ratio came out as 3.4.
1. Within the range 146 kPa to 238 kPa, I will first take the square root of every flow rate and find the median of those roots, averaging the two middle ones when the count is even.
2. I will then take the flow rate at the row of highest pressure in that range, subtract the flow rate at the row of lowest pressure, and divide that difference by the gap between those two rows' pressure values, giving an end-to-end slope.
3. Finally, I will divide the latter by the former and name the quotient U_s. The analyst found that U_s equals 0.01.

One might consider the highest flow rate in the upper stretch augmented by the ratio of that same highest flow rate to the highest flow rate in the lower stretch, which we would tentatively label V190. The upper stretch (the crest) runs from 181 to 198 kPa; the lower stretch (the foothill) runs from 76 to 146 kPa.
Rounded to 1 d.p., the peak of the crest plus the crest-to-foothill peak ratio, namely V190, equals 326.9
